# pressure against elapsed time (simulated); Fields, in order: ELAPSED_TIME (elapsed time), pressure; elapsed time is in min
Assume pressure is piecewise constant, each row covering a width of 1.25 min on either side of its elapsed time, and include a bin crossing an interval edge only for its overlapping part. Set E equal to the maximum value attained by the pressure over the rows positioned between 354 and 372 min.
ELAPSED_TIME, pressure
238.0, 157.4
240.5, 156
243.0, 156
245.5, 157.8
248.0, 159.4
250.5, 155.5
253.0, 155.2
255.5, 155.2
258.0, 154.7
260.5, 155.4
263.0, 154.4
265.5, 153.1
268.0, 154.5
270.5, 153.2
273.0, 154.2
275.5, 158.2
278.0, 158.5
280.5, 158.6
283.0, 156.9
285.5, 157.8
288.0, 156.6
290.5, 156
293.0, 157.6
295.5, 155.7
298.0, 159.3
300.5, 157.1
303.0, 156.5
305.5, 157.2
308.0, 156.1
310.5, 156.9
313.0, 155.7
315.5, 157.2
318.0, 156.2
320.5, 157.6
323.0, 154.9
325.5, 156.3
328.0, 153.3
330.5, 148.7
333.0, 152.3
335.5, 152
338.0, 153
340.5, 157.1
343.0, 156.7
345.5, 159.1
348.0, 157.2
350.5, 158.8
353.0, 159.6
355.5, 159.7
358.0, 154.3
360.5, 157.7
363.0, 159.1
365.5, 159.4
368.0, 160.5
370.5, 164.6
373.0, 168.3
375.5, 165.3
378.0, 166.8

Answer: 164.6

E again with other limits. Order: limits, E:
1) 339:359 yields 159.7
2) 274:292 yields 158.6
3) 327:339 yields 153.3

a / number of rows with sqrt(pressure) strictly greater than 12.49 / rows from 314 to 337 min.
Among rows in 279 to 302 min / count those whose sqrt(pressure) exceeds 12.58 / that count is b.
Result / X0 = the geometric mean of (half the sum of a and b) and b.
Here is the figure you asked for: 2.4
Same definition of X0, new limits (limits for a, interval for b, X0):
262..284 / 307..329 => 0.0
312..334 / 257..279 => 1.6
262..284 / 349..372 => 6.2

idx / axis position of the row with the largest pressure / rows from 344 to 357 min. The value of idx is 355.5 min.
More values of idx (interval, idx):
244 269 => 248.0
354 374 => 373.0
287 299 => 298.0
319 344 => 320.5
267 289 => 280.5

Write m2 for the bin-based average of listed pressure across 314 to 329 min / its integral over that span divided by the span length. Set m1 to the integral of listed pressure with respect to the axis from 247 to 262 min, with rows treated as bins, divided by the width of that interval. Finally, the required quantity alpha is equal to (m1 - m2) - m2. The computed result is -156.1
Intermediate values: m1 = 156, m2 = 156.0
